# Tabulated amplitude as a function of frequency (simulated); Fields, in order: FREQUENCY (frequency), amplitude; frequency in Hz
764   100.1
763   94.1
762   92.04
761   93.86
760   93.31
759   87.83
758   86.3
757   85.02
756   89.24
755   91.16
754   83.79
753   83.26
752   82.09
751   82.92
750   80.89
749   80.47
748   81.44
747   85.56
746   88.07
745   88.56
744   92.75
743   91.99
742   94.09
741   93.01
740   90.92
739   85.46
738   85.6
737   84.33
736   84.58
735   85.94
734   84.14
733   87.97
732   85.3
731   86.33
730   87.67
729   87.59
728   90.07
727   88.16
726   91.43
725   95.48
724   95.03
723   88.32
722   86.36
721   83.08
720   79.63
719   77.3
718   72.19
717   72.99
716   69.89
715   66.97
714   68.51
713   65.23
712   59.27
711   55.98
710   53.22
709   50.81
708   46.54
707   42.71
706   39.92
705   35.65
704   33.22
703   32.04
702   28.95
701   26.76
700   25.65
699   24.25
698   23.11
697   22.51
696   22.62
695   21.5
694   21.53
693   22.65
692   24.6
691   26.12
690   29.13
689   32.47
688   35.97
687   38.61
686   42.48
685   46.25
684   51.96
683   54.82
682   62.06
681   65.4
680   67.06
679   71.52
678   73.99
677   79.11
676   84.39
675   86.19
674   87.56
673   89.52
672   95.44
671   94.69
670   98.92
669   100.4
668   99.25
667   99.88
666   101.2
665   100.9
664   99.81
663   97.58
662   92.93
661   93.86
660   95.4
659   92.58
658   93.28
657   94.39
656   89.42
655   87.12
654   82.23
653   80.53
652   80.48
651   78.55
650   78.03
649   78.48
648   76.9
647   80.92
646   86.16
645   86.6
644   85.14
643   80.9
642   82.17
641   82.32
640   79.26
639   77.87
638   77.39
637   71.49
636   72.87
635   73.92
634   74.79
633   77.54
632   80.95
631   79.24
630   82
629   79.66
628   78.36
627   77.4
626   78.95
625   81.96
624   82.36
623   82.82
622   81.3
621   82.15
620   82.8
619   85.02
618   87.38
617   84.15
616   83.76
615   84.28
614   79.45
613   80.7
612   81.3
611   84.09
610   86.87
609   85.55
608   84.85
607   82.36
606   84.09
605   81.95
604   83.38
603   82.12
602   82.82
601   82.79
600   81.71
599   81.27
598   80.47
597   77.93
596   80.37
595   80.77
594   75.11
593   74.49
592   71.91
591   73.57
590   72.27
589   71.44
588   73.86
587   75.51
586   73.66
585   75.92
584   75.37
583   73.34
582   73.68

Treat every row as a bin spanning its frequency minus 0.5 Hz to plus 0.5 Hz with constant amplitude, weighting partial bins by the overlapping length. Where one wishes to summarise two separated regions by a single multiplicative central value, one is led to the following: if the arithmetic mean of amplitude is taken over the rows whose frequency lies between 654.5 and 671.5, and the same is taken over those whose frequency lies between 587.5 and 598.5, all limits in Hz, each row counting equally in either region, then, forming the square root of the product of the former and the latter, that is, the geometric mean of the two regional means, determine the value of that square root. 85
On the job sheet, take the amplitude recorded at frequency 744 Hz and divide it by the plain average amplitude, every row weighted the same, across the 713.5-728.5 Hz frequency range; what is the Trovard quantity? 1.1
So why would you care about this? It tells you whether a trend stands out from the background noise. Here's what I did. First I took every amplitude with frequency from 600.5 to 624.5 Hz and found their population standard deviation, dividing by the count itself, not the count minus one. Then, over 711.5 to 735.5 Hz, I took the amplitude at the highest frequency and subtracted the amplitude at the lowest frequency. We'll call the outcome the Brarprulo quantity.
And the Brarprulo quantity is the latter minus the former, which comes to 25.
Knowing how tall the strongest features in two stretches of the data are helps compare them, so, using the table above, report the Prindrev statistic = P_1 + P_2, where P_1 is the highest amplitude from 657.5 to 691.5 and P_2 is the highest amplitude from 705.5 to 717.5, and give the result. 174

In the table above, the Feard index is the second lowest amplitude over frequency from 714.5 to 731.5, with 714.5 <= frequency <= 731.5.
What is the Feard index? 69.89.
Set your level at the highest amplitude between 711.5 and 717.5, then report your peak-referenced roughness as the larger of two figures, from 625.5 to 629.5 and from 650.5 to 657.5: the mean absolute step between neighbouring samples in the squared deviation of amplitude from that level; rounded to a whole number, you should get 71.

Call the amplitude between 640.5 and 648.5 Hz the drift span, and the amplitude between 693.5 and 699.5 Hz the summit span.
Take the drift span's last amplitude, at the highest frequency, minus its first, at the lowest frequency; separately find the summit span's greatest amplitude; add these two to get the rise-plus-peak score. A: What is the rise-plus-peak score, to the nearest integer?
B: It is 19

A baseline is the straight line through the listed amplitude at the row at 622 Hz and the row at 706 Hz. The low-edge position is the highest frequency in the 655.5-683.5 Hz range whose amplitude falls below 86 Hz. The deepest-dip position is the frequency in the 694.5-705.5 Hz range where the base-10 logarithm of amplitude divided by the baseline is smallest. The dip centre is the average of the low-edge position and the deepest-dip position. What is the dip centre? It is 689.0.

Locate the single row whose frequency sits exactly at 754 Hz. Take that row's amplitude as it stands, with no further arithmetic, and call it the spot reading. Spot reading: 83.79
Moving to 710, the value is 53.22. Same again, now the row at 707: 42.71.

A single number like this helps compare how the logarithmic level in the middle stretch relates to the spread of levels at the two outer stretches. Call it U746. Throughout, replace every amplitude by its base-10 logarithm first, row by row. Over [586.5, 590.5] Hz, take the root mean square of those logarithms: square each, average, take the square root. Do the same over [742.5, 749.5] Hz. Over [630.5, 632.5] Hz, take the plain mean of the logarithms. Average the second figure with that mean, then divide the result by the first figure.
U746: 1.03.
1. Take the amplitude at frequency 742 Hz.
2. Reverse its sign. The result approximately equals -94.1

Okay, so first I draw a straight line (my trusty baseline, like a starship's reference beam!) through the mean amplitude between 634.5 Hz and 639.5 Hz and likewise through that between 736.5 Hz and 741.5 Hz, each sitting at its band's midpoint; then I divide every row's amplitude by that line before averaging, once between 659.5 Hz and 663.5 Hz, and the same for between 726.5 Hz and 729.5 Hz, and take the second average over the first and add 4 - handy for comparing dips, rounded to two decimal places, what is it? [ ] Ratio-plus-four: 4.84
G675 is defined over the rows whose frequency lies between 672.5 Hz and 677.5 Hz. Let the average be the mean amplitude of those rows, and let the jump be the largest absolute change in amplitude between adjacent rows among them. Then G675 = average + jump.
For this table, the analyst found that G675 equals 91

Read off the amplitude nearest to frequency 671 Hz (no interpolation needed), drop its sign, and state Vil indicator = 95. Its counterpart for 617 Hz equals 84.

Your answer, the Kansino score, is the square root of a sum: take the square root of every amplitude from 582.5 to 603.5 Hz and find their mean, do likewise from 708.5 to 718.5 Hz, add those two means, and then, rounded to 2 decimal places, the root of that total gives 4.09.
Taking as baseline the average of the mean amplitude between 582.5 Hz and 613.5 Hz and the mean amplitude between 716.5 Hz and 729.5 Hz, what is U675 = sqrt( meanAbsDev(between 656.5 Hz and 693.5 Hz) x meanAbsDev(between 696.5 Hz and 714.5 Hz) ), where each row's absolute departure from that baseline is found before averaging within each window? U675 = 30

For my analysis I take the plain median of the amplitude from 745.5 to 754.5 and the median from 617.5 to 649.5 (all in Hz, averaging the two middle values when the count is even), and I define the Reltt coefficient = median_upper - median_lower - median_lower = -79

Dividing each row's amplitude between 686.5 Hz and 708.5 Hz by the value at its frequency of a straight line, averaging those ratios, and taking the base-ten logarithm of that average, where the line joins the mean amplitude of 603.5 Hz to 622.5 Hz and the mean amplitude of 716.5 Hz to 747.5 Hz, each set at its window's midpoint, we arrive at -0.46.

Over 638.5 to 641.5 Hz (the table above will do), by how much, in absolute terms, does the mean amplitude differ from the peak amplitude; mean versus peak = 2.5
